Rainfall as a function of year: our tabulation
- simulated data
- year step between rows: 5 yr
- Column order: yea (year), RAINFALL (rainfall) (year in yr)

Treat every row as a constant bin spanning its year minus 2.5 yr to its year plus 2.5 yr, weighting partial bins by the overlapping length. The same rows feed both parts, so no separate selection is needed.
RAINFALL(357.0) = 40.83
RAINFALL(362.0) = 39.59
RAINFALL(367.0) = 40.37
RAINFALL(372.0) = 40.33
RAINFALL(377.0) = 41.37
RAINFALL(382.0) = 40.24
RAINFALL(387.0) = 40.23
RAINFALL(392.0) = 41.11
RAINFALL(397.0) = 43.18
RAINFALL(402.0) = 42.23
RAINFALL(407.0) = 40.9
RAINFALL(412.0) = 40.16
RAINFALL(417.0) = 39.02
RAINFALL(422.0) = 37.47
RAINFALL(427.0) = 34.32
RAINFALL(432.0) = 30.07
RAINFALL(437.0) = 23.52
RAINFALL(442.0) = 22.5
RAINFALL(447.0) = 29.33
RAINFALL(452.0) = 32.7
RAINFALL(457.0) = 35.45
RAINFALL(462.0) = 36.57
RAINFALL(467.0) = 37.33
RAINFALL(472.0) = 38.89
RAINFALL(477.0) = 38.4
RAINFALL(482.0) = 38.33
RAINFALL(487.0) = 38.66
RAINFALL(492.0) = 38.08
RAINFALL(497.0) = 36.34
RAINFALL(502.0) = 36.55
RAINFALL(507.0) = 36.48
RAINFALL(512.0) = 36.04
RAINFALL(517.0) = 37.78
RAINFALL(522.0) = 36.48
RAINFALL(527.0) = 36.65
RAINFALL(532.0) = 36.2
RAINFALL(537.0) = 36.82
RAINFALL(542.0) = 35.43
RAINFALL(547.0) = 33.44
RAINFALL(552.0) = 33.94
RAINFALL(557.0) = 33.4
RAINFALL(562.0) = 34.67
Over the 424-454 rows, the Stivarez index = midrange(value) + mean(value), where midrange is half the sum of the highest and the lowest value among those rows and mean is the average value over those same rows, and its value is 57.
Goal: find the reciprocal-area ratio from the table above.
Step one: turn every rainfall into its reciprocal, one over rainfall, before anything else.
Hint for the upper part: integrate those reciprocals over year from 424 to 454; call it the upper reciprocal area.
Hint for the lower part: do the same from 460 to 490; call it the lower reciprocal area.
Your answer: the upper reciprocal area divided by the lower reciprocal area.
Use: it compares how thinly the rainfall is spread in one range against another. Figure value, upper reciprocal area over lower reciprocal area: 1.4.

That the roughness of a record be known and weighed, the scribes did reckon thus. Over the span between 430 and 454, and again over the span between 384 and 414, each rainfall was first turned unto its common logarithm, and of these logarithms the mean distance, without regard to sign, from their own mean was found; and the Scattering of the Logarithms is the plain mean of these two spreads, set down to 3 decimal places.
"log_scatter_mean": 0.035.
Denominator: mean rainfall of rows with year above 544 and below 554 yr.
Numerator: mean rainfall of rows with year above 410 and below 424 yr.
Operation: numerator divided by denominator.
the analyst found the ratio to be 1.15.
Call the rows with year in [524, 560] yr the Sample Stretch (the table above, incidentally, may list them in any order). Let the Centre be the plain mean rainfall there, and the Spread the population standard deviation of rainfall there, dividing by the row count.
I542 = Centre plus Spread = 36.5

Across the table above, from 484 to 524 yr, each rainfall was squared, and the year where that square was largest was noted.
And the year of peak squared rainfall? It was 487.0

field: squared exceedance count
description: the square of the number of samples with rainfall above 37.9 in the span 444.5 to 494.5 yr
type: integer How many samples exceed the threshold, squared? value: 25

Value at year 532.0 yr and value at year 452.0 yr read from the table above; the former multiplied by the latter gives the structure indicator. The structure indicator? 1184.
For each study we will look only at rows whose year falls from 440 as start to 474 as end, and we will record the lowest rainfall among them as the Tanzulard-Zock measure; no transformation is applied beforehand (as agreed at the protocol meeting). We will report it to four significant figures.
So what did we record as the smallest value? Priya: 22.50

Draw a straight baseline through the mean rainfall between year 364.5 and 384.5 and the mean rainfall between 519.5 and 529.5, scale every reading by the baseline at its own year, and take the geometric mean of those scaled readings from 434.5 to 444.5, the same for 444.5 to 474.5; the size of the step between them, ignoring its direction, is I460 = 0.32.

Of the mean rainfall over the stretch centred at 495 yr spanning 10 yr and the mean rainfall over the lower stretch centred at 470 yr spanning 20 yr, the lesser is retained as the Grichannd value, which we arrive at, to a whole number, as 37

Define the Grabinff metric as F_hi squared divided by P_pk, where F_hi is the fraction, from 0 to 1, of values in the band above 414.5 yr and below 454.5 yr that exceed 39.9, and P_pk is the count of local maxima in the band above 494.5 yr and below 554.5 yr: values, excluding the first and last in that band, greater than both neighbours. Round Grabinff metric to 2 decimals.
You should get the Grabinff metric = 0.00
